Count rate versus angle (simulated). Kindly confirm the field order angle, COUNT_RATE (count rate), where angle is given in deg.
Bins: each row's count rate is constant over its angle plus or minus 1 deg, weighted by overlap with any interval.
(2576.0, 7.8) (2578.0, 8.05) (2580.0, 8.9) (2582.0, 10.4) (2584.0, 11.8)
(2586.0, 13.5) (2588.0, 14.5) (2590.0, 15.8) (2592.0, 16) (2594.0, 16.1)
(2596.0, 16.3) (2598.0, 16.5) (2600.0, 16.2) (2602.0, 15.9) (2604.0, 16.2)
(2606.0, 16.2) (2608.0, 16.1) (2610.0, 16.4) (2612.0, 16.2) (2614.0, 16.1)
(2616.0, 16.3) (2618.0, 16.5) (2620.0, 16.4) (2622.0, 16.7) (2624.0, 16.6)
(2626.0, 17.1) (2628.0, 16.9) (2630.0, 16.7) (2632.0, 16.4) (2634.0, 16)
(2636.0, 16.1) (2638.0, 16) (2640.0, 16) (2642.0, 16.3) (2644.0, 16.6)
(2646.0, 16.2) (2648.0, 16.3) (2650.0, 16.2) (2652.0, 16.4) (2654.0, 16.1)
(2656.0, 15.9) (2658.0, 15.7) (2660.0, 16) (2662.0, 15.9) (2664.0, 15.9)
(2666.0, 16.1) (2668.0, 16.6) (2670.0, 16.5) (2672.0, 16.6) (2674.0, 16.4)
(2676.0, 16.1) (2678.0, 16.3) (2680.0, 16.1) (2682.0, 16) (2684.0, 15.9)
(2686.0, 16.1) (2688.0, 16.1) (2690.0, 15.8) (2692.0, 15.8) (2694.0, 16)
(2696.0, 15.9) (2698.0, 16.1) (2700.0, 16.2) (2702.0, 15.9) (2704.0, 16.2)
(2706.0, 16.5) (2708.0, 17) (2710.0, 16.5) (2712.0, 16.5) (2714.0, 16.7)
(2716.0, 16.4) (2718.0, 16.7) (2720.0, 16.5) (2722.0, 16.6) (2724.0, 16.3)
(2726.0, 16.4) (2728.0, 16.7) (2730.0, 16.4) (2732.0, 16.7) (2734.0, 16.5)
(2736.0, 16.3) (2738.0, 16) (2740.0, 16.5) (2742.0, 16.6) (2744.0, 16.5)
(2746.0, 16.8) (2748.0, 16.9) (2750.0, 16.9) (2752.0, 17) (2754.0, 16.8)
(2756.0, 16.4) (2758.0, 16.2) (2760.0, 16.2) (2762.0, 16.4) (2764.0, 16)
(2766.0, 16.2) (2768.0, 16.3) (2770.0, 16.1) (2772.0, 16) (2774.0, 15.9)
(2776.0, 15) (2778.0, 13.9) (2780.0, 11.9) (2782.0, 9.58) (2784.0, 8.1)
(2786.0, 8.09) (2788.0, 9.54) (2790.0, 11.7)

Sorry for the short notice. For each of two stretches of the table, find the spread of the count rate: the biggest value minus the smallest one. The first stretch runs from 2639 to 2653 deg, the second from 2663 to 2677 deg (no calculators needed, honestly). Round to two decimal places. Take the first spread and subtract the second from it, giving -0.10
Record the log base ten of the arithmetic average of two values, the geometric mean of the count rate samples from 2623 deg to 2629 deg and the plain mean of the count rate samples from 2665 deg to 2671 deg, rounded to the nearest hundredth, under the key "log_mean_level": 1.22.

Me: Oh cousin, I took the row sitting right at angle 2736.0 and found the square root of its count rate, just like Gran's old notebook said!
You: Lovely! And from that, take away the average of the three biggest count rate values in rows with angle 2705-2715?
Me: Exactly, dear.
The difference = -12.7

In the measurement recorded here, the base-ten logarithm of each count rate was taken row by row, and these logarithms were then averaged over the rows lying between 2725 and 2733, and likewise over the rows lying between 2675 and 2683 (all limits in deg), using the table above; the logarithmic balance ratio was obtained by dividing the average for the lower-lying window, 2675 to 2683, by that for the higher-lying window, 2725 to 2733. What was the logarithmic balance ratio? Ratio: 0.99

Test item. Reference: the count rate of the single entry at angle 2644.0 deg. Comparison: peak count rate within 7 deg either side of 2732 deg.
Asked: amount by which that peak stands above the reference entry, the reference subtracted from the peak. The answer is 0.1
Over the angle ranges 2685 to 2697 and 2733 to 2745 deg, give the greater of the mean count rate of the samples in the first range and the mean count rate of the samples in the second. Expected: 16.4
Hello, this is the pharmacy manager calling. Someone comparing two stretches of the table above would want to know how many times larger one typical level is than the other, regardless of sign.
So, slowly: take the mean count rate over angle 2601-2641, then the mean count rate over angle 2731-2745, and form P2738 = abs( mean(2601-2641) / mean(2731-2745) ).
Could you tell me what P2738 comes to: 0.99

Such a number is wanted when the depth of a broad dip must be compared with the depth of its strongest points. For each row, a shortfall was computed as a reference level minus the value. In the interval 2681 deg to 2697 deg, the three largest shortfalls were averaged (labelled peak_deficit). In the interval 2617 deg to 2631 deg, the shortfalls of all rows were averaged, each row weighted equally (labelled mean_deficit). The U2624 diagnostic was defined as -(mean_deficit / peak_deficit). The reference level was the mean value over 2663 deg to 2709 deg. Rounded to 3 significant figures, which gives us 1.51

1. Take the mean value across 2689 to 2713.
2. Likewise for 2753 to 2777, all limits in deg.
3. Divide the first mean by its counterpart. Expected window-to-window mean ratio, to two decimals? 1.00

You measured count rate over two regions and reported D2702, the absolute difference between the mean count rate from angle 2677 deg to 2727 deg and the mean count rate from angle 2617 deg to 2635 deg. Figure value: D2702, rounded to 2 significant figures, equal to 0.33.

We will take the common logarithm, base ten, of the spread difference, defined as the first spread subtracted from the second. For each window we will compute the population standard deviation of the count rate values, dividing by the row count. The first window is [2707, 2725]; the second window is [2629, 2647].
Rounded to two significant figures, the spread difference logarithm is -1.2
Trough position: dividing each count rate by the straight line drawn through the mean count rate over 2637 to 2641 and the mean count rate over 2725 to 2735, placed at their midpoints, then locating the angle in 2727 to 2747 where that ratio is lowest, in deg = 2738.0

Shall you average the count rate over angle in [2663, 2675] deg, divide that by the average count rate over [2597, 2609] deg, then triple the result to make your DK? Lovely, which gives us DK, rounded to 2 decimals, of 3.03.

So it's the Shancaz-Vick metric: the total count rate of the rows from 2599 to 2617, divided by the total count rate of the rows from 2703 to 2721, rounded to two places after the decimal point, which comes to 0.98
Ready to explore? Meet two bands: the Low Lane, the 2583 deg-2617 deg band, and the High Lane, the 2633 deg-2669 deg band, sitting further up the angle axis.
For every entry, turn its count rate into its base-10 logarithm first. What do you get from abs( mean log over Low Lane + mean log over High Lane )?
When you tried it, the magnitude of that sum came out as 2.40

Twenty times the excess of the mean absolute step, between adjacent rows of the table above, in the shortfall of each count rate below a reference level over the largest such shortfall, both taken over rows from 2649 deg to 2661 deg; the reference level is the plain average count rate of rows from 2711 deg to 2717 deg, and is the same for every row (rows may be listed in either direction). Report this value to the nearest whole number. -12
